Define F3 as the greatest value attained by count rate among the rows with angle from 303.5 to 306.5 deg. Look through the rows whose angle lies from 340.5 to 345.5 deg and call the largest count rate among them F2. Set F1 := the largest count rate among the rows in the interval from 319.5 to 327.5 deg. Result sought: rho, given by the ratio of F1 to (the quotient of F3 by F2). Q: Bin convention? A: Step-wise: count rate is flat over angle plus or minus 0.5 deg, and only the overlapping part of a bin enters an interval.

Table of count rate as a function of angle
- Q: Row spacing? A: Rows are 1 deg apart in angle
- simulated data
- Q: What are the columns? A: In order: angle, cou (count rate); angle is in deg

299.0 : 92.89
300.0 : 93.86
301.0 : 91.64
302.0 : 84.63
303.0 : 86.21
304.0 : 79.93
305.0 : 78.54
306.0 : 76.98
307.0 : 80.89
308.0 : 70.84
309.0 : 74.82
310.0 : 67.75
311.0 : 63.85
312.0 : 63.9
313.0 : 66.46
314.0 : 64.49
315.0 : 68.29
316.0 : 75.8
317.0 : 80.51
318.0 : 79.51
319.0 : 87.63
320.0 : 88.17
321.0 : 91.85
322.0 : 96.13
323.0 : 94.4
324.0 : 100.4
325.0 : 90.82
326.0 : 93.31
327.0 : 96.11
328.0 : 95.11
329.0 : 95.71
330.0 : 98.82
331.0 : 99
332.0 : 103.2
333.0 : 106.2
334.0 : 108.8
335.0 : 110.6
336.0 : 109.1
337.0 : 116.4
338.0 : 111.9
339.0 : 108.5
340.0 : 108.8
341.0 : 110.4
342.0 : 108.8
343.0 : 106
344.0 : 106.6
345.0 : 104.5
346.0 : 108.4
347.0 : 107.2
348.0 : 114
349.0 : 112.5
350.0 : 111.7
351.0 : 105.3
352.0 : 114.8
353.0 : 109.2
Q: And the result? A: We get 139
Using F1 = 100.4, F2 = 110.4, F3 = 79.93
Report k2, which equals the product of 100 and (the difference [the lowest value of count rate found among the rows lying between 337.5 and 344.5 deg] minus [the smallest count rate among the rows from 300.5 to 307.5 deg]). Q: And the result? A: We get 2902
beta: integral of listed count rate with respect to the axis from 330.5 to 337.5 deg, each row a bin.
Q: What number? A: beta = 753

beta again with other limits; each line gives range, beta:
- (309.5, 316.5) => 471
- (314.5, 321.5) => 572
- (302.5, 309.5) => 548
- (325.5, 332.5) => 681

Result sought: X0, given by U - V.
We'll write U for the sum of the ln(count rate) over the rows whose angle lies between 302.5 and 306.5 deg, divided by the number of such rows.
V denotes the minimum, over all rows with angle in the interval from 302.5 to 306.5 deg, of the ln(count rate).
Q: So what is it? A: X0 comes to 0.043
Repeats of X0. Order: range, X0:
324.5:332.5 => 0.060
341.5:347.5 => 0.023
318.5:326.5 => 0.057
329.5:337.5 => 0.074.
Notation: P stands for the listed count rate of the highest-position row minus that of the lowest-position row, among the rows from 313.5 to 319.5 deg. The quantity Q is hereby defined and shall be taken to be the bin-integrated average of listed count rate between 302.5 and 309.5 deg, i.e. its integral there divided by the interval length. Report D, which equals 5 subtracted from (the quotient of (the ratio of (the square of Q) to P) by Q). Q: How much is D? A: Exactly -2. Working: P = 23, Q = 78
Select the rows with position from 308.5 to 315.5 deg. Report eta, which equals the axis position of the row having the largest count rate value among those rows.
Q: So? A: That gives 309.0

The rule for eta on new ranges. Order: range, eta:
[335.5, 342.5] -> 337.0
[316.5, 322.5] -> 322.0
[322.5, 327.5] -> 324.0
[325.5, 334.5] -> 334.0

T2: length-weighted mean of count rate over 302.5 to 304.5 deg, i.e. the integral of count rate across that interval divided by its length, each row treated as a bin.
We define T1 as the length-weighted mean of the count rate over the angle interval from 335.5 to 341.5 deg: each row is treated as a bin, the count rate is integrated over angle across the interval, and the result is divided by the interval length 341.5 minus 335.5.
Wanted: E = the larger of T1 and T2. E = 111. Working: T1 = 111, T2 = 83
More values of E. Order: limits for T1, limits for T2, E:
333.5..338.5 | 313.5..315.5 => 111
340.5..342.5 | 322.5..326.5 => 110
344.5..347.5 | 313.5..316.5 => 107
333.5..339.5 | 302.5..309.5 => 111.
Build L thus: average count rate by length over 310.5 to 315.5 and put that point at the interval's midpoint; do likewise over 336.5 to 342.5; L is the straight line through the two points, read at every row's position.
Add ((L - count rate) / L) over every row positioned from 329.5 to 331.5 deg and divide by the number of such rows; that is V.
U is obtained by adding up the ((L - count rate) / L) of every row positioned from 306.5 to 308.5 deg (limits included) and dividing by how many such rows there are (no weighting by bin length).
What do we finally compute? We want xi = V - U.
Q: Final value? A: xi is 0.3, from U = -0.36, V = 0.0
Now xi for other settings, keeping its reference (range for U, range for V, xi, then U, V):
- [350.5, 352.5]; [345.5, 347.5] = 0.0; 0.16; 0.1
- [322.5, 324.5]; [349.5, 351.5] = 0.3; -0.17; 0.2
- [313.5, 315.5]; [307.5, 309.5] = -0.3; 0.02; -0.3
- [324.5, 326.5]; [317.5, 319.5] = -0.1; -0.06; -0.1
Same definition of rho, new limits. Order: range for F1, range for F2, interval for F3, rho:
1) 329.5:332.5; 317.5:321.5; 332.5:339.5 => 81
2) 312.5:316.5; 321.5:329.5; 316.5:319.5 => 87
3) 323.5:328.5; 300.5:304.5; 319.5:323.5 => 96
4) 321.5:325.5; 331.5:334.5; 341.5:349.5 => 96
